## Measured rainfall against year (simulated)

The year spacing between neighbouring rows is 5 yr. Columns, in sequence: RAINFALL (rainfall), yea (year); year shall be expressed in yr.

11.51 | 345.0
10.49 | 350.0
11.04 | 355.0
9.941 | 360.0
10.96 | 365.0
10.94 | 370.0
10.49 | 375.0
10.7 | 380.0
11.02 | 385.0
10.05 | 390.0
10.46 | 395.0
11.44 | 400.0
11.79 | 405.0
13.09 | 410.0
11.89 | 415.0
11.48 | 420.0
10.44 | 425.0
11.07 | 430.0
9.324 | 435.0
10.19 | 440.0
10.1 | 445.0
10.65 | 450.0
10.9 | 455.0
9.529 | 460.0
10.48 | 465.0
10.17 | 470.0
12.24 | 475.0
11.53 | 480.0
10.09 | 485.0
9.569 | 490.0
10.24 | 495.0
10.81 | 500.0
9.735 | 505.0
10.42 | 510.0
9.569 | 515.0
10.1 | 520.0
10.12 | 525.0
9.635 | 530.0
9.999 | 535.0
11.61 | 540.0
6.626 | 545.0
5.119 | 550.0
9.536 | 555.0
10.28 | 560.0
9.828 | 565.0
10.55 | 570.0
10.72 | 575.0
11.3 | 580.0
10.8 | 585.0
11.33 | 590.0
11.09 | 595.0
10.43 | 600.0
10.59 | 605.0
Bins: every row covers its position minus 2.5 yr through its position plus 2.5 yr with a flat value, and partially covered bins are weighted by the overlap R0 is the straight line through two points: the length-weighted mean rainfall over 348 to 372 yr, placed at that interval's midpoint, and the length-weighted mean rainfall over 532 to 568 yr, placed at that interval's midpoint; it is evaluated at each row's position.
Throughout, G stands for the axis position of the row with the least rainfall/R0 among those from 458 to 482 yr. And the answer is 460.0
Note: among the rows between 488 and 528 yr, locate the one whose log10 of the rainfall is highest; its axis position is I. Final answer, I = 500.0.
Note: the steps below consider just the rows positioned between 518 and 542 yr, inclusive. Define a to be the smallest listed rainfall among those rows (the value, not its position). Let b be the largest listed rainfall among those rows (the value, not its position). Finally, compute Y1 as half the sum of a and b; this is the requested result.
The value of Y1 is 10.6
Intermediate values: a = 9.635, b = 11.61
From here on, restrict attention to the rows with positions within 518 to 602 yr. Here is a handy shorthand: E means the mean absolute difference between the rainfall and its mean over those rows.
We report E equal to 1.06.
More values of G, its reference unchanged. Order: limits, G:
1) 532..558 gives 550.0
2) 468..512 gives 490.0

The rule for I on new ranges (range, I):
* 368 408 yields 405.0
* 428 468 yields 430.0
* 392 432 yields 410.0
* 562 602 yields 590.0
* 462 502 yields 475.0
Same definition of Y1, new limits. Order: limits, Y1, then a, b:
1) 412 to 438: 10.6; 9.324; 11.89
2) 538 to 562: 8.4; 5.119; 11.61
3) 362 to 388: 10.8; 10.49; 11.02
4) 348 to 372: 10.5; 9.941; 11.04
